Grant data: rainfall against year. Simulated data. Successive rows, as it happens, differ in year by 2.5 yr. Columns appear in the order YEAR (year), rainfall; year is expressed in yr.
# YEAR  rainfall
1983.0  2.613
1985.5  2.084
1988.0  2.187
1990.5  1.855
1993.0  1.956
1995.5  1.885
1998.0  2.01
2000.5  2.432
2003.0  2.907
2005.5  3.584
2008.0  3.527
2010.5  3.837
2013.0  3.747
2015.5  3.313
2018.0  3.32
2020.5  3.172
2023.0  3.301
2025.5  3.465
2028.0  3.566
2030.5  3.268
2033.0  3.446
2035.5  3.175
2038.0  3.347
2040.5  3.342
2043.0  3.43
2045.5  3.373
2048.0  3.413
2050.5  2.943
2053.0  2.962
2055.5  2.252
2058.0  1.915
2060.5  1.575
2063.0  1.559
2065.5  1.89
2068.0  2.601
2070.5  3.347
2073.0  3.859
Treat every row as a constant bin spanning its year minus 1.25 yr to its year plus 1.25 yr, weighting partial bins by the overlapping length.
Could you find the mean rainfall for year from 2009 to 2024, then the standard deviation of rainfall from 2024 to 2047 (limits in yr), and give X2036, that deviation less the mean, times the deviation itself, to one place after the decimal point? -0.4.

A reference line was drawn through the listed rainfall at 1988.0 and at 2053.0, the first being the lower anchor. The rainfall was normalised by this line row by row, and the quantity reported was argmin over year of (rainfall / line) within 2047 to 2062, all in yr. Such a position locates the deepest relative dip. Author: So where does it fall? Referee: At 2060.5 yr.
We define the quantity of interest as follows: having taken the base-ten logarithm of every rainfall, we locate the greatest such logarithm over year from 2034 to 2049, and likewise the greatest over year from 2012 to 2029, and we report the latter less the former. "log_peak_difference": 0.04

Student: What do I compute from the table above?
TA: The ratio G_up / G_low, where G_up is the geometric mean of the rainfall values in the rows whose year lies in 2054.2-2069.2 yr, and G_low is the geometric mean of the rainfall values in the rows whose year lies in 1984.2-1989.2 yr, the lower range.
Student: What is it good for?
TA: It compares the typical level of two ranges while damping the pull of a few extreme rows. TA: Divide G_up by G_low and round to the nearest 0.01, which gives 0.91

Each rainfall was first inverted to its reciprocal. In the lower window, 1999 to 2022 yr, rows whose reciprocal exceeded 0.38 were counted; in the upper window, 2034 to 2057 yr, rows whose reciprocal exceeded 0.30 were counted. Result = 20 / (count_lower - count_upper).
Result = -6.7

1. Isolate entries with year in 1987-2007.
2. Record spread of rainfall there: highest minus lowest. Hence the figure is 1.7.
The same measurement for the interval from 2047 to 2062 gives 1.8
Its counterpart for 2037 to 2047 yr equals 0.1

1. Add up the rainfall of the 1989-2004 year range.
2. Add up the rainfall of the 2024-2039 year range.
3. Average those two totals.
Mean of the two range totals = 16.7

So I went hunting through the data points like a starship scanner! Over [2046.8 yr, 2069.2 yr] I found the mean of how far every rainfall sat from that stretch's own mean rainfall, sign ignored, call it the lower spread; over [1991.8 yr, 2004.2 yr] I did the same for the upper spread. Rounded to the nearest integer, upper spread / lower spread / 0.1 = 6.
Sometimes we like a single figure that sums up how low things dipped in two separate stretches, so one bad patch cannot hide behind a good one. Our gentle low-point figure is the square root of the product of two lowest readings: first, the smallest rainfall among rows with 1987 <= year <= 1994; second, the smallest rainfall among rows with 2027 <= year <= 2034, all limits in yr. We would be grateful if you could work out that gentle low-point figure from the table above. 2.5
